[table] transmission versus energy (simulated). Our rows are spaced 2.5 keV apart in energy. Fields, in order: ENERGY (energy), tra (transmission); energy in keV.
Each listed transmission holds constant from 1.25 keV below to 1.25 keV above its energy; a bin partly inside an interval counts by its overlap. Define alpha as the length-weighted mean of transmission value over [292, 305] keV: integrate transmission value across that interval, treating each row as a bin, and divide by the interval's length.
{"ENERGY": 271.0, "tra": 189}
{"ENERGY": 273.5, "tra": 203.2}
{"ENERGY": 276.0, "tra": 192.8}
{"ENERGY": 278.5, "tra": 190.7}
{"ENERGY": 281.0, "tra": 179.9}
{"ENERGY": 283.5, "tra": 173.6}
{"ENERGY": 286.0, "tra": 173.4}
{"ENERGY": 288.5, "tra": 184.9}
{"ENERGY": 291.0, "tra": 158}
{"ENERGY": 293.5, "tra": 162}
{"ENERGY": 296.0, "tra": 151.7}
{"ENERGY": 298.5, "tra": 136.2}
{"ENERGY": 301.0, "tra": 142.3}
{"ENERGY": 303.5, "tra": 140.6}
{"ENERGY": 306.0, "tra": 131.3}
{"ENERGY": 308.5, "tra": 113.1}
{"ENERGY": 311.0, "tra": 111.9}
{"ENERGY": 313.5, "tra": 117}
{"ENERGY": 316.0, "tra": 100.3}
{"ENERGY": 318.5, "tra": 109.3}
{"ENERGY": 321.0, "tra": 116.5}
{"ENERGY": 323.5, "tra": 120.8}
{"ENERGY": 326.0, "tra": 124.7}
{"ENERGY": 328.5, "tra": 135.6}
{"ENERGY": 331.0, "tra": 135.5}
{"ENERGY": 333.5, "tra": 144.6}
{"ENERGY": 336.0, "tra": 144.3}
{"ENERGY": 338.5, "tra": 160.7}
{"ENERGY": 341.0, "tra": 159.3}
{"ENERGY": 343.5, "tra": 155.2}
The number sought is 146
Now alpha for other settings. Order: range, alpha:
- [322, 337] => 134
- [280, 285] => 176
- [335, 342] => 155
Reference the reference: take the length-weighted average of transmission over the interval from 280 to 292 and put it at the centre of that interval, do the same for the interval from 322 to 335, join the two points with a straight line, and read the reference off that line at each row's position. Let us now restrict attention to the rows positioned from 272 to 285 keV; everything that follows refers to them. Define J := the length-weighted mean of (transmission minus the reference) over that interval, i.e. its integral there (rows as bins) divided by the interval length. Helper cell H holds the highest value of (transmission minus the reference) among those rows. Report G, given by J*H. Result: 103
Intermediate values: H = 17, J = 6.2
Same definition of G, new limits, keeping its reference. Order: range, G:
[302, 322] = 499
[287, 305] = -141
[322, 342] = 452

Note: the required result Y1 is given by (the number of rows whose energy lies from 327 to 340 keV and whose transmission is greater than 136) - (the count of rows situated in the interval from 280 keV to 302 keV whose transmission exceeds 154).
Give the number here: -3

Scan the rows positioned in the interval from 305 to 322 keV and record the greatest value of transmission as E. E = 131.3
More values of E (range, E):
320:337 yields 144.6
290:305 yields 162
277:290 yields 190.7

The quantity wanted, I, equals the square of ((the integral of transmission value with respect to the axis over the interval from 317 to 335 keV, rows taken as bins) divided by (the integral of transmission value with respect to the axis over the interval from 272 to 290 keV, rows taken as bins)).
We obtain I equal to 0.5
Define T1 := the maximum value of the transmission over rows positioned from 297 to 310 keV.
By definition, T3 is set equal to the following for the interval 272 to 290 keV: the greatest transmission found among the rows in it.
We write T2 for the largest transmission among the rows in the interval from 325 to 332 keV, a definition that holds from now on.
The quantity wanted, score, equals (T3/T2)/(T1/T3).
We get 2.1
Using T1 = 142.3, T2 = 135.6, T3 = 203.2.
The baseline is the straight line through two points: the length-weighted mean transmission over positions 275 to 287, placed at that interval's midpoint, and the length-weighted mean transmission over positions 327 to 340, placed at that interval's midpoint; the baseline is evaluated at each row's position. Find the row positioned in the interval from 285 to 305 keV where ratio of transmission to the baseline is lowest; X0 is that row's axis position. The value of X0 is 298.5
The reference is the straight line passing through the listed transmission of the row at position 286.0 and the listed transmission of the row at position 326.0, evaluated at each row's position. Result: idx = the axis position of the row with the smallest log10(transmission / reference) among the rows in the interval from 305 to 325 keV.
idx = 316.0 keV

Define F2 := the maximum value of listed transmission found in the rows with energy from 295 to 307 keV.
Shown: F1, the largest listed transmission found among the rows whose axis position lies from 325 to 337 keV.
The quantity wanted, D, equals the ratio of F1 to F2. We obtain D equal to 0.95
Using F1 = 144.6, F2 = 151.7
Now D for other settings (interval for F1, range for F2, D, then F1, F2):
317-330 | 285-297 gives 0.73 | 135.6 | 184.9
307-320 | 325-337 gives 0.81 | 117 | 144.6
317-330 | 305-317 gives 1.03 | 135.6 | 131.3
